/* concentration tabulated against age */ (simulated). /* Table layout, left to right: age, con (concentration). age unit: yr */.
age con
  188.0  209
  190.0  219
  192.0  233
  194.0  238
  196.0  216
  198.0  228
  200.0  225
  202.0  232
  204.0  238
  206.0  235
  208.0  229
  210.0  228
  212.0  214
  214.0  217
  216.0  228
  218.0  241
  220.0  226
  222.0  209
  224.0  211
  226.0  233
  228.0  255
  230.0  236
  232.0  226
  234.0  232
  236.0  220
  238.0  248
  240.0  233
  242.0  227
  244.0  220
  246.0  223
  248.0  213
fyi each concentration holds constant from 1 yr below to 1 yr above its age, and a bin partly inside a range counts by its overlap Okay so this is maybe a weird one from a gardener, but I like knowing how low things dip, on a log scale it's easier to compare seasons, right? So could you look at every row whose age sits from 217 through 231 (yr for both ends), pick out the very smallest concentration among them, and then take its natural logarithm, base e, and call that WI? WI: 5.34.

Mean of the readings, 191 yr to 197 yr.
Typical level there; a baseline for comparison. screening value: 229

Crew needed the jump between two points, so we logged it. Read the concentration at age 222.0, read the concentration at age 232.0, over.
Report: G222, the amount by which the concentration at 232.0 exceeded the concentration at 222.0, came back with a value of 17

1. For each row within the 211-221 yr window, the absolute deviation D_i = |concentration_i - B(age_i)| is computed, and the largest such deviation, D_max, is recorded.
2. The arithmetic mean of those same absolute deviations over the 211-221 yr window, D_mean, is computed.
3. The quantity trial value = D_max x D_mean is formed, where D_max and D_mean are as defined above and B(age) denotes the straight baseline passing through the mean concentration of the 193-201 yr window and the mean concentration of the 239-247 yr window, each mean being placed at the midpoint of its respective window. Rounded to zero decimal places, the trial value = 113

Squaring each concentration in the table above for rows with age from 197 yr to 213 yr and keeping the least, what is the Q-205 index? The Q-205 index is 45796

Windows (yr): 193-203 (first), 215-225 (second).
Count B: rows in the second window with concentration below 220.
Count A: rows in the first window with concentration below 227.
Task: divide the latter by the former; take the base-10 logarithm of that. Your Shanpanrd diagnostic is 0.0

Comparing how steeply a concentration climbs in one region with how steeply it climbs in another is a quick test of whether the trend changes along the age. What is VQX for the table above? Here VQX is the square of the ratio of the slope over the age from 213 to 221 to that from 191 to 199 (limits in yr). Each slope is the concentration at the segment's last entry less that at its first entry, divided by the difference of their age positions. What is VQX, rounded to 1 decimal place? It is 3.2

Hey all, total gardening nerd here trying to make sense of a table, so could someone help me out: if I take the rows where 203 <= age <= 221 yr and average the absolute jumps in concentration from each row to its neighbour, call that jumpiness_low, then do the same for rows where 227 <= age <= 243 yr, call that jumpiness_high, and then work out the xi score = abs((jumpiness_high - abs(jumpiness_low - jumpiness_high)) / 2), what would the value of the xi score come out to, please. 4.1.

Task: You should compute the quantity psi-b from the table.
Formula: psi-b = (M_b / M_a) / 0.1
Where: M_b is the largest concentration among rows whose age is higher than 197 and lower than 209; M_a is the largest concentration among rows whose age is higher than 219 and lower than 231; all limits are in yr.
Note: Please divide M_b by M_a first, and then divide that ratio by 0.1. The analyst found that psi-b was 9.3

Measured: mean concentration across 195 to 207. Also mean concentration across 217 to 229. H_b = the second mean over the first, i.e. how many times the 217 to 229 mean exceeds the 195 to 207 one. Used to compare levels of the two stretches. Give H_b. 1.00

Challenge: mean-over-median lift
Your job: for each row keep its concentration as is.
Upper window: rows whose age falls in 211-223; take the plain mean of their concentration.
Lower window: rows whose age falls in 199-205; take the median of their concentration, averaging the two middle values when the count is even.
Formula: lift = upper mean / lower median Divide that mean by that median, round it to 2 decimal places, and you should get 0.96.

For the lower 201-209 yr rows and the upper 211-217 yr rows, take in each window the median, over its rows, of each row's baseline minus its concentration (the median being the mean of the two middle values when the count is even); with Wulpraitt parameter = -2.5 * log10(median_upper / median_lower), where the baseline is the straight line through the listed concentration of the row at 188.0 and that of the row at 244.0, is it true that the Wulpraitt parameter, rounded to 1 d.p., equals 2.2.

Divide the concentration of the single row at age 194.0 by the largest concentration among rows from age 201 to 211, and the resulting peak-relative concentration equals 1.00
